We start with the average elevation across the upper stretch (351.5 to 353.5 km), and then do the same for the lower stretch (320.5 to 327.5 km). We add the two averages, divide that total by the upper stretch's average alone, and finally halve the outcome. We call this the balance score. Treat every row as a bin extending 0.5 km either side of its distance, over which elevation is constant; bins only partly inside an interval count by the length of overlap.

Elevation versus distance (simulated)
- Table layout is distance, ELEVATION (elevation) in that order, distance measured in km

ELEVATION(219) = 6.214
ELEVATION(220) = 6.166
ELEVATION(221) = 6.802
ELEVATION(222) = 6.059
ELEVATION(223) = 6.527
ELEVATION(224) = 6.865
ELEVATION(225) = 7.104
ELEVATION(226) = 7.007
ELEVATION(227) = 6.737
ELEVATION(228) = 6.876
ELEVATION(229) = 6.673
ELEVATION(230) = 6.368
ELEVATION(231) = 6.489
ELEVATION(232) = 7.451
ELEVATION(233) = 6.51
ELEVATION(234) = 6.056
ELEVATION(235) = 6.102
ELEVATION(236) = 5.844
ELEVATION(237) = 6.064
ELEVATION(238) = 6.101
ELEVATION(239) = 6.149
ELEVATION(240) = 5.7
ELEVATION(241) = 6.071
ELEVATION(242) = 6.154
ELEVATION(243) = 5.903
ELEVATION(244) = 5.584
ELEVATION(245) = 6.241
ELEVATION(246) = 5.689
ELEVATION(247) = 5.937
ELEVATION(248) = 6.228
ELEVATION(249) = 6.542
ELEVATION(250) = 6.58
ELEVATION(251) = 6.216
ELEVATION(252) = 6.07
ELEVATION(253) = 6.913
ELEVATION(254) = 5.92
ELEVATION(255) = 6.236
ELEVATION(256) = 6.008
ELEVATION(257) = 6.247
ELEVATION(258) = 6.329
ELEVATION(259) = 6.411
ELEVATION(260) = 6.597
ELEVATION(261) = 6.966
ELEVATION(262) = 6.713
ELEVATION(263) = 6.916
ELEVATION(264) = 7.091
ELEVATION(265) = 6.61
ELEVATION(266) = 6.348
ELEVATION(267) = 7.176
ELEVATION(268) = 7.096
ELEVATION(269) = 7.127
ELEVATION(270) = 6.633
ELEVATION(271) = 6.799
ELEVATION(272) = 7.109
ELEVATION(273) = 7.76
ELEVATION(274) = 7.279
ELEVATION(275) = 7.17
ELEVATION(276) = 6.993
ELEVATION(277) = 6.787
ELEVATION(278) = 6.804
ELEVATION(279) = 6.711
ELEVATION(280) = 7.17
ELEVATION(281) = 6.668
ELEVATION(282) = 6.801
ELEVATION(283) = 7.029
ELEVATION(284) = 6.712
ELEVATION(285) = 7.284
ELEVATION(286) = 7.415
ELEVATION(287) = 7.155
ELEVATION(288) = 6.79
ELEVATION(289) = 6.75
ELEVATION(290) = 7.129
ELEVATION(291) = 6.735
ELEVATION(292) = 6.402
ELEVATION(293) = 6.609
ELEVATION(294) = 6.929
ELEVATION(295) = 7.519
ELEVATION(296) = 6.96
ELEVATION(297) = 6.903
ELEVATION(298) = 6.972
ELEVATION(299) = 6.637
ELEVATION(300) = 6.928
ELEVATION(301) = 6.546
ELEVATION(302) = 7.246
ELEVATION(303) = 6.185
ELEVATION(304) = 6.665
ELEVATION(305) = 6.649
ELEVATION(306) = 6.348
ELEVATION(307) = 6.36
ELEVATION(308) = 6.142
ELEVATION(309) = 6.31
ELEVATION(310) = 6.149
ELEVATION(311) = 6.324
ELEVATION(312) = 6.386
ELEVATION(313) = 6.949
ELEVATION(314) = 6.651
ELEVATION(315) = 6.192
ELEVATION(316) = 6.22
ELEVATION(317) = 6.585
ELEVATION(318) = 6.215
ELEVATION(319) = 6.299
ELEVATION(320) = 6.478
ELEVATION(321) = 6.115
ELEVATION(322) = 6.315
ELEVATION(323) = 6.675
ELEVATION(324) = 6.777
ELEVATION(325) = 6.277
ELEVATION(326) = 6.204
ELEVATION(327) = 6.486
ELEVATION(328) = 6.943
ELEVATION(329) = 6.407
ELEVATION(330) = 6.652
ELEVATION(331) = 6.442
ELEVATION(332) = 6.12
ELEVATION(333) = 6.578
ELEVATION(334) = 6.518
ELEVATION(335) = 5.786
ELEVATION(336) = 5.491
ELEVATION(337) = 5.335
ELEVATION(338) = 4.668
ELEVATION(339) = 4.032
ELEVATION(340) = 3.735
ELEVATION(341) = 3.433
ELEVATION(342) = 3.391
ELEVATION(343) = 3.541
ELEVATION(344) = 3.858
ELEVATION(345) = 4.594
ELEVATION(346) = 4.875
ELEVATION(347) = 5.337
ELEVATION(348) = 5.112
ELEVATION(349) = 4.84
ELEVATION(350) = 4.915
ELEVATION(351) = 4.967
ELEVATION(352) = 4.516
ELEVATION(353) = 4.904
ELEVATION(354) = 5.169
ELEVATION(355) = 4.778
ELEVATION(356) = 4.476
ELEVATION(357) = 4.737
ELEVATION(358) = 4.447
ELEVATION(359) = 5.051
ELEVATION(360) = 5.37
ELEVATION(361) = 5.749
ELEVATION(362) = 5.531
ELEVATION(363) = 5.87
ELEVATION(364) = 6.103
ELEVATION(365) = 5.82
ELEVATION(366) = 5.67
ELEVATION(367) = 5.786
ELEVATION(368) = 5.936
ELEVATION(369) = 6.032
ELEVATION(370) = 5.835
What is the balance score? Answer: 1.18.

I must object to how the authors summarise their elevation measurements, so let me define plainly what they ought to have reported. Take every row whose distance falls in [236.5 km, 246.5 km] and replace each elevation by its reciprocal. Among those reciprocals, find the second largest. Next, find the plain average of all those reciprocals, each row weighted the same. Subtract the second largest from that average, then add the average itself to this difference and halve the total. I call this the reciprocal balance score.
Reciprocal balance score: 0.0800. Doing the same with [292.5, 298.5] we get 0.0710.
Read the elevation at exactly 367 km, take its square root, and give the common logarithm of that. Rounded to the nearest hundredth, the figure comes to 0.38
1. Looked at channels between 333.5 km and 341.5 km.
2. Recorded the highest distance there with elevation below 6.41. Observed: 341 km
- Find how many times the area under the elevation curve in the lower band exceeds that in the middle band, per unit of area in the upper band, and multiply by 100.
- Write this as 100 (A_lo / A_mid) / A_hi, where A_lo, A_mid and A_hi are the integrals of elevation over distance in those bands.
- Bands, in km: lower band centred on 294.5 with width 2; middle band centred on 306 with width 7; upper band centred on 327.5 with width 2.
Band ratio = 2.4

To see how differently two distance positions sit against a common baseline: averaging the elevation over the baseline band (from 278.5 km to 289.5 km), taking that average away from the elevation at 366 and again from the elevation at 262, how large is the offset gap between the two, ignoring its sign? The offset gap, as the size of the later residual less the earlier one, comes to 1.0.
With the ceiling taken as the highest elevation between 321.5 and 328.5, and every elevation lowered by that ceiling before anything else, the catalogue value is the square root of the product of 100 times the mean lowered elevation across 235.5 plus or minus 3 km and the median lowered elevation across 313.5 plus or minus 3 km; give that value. 7.0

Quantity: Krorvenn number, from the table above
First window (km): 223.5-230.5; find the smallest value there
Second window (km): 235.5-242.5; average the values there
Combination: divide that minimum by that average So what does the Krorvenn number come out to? 1.1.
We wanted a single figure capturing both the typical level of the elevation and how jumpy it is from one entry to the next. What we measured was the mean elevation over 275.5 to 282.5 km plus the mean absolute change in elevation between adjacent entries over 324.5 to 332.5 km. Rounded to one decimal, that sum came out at 7.2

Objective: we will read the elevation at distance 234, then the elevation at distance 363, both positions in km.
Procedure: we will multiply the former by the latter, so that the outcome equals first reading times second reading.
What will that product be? 36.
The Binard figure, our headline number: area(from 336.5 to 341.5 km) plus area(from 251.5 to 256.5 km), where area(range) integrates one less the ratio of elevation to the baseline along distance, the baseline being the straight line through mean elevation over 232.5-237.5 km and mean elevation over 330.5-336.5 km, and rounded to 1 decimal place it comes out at 1.5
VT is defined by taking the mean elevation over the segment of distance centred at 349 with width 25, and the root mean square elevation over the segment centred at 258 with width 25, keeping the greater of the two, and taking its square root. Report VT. 2.55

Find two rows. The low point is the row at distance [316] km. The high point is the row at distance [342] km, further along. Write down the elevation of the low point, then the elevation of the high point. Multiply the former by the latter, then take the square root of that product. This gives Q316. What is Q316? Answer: 4.6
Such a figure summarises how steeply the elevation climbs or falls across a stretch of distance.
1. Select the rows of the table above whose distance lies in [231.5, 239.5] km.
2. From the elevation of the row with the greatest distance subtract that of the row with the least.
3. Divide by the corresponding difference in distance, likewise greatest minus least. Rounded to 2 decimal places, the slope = -0.19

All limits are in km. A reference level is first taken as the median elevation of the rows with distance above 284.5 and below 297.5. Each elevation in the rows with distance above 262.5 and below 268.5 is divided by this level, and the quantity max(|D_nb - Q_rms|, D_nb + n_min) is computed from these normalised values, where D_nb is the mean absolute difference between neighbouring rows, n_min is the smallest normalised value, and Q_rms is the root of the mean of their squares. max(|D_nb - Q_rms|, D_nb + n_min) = 0.97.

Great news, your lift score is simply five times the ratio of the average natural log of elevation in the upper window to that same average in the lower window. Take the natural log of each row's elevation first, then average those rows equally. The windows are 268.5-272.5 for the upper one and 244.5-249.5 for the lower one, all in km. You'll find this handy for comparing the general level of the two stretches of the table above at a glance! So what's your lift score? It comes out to 5.3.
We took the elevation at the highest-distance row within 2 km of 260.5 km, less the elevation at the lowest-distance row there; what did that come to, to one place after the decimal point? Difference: 0.3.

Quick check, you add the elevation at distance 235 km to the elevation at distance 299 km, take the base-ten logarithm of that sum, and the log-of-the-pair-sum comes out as 1.105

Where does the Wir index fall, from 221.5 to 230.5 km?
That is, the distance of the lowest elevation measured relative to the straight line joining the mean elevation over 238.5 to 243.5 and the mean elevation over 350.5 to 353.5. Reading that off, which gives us 222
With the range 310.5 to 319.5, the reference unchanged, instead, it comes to 315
